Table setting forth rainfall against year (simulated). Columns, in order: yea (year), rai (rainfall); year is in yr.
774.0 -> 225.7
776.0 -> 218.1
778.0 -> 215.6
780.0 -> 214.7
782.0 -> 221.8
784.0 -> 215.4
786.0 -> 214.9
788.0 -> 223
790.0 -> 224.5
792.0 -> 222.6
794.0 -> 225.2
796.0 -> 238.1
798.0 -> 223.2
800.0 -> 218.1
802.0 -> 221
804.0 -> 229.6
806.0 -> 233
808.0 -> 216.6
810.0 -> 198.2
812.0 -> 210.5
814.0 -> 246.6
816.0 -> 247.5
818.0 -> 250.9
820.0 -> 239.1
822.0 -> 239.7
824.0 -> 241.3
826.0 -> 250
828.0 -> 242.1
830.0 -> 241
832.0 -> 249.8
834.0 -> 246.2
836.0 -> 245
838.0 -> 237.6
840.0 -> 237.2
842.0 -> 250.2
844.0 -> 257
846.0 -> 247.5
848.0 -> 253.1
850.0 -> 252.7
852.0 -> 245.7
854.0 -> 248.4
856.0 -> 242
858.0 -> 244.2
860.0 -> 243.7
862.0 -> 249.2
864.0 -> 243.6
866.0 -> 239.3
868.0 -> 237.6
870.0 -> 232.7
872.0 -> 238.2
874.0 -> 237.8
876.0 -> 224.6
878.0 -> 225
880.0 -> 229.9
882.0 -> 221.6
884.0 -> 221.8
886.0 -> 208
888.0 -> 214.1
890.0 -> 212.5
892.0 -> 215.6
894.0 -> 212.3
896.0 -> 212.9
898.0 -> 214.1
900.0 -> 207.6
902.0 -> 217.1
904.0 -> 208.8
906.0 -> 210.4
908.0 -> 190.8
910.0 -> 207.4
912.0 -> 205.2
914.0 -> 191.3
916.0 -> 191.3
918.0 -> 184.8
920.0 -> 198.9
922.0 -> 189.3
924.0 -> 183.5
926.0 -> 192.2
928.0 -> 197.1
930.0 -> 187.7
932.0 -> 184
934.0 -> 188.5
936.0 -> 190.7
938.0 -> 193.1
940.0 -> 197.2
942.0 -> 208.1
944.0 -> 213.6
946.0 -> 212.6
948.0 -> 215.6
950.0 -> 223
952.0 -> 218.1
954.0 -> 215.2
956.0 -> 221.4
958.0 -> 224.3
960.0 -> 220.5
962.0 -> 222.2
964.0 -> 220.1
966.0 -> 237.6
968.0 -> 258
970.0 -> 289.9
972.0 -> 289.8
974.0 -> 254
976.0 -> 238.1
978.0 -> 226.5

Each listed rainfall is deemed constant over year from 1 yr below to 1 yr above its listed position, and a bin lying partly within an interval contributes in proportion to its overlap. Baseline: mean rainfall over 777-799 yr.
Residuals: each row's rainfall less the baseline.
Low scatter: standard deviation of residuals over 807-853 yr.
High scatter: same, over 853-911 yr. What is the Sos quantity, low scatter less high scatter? -1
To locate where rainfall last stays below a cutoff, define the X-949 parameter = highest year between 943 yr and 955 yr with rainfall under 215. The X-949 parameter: 946.0 yr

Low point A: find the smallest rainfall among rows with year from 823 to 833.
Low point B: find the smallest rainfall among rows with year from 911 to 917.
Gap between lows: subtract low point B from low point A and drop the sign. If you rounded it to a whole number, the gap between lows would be 50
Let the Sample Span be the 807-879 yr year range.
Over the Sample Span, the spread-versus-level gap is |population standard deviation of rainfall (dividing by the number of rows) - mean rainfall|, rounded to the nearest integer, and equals 228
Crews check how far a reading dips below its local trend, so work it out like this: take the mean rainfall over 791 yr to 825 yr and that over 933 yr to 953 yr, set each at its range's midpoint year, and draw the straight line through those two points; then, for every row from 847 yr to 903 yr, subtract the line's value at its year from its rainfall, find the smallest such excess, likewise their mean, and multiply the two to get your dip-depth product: -98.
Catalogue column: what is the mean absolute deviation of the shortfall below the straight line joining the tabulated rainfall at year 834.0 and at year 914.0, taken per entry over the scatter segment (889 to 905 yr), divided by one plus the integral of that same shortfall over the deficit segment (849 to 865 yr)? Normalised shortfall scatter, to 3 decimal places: -0.011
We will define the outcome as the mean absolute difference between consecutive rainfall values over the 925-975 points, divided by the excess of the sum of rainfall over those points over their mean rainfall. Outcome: 0.0015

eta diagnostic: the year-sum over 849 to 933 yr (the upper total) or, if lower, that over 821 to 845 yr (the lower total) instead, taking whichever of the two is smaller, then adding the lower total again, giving 5874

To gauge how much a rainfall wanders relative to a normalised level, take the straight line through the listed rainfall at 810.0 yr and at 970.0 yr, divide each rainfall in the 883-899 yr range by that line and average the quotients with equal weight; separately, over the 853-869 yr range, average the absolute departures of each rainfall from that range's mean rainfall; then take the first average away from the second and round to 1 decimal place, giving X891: 2.0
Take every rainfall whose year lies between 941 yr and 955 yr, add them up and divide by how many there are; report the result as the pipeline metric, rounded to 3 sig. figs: 215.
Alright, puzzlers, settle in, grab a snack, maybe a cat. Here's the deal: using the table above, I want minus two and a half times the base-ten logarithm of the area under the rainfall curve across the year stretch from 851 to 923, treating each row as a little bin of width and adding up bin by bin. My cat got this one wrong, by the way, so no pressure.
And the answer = -10.5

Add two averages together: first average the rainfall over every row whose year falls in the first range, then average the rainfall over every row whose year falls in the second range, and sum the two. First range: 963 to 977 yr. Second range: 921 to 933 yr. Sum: 444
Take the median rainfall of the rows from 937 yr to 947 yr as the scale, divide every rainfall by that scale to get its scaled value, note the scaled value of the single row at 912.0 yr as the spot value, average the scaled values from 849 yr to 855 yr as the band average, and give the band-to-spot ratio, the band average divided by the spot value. 1.21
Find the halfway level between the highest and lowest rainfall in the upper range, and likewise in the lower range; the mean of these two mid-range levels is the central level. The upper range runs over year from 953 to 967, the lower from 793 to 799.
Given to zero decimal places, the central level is 229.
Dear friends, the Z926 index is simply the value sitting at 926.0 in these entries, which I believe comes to 192.2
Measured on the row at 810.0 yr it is 198.2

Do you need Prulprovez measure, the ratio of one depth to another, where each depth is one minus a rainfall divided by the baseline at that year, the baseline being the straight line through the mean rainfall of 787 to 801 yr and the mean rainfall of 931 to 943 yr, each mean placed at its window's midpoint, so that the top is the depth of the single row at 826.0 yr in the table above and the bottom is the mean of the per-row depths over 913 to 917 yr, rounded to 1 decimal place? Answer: -4.1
